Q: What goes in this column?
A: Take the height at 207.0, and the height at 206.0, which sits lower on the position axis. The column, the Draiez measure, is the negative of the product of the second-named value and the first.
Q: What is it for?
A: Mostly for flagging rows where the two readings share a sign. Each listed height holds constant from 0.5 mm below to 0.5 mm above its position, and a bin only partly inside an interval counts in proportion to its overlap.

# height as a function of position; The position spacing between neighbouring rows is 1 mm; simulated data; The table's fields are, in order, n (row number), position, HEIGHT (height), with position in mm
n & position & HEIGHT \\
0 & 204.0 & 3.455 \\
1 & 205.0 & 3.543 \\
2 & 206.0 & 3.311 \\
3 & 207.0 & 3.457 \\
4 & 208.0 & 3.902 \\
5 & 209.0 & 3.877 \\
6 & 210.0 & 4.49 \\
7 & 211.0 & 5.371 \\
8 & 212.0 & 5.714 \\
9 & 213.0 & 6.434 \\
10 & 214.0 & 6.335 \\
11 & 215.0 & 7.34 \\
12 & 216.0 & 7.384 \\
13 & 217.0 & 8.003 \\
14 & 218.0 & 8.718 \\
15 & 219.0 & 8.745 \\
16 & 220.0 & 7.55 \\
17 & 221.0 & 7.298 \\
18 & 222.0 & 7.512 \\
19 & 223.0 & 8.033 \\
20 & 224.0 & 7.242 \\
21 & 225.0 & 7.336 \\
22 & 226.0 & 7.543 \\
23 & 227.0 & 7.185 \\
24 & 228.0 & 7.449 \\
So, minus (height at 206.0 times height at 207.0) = -11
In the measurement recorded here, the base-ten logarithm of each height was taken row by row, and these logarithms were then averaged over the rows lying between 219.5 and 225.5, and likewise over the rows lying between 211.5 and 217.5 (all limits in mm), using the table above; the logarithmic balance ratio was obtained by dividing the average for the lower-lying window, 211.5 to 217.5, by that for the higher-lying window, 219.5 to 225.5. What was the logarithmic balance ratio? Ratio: 0.95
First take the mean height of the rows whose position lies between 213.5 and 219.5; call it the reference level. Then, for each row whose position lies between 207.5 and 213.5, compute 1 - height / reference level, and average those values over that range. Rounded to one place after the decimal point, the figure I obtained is 0.4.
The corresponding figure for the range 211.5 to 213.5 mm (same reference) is 0.2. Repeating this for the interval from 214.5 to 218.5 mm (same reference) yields 0.0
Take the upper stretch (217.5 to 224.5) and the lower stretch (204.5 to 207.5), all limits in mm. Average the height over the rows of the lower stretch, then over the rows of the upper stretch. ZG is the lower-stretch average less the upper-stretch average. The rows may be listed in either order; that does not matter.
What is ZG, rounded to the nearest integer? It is -4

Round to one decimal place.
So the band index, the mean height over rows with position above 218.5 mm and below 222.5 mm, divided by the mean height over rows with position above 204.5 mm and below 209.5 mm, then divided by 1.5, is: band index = 1.4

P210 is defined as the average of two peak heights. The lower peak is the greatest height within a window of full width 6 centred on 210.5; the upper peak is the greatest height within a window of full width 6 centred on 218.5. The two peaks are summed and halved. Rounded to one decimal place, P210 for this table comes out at 7.6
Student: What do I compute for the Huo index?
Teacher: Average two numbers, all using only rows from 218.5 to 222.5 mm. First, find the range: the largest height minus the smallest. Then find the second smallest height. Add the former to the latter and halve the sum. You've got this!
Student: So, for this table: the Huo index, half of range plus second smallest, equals 4.5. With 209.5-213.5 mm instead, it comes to 3.7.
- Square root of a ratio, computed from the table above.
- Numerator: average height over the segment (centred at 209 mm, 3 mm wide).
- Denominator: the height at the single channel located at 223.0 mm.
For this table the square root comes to 0.71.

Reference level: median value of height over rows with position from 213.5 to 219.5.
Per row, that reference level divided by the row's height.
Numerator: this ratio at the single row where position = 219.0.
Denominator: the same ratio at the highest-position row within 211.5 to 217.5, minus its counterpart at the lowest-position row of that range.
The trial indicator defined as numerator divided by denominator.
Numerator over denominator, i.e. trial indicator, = -2.3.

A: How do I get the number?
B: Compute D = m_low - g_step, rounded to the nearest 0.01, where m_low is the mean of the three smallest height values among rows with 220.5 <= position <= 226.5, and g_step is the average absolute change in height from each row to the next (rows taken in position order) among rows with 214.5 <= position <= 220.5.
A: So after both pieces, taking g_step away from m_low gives 6.77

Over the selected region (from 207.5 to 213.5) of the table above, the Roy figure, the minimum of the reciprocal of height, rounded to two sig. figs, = 0.16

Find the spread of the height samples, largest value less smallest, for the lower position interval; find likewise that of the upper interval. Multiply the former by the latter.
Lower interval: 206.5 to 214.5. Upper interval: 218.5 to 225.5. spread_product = 4.5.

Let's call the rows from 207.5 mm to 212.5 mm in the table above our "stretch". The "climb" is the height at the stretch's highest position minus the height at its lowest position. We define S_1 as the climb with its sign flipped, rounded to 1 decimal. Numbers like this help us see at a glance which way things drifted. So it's -1.8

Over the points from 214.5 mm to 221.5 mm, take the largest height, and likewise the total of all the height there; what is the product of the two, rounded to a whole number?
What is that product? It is 481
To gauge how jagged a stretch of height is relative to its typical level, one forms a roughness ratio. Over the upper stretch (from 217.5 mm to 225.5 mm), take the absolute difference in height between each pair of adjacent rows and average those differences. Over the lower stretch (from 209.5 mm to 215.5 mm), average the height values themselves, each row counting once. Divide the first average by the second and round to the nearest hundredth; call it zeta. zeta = 0.07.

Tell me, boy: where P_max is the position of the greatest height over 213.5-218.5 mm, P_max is 218.0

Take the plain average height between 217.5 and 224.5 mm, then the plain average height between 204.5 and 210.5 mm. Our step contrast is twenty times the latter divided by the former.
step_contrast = 10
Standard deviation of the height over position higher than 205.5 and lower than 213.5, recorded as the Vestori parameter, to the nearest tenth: 1.1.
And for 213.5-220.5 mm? 0.8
